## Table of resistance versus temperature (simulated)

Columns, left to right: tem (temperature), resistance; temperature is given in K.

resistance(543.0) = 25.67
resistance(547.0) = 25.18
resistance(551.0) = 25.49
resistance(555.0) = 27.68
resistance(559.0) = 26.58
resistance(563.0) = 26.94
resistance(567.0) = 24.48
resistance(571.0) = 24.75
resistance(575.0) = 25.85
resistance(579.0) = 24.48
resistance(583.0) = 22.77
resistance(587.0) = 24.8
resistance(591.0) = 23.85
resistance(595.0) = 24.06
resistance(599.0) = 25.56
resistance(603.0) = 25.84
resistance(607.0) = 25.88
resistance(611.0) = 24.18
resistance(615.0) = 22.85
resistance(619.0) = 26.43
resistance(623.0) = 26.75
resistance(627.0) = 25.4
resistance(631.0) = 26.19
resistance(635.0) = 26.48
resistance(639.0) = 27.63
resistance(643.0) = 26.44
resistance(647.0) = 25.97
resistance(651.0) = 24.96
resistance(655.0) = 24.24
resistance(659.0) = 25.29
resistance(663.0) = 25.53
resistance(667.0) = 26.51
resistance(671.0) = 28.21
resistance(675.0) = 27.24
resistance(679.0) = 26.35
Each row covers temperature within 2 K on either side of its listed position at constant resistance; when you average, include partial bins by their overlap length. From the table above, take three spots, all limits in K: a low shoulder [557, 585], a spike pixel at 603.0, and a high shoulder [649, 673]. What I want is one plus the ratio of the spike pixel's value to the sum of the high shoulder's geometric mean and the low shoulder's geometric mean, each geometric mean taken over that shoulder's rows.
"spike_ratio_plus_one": 1.51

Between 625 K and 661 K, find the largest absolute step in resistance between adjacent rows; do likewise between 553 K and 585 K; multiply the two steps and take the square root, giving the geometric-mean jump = 1.711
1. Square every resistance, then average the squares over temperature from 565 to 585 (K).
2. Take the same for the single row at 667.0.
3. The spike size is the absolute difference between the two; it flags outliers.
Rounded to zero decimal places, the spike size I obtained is 103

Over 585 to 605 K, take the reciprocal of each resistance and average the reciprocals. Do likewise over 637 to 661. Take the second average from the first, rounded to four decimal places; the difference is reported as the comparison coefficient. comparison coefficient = 0.0014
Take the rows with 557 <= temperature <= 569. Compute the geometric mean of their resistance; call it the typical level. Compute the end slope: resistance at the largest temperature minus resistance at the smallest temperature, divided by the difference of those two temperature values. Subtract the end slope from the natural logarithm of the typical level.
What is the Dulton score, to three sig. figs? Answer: 3.52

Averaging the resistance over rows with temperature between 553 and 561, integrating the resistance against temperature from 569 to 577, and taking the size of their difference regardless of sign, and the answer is 175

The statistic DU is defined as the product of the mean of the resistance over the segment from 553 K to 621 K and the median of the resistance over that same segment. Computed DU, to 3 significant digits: 623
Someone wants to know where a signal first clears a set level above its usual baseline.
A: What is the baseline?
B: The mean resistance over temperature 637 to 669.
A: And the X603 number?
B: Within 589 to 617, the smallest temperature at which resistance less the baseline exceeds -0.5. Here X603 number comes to 599.0 K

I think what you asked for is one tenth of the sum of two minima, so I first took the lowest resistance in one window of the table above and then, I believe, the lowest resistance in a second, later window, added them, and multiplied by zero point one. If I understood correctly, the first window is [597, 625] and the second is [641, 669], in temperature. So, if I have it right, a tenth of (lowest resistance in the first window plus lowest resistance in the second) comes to 4.71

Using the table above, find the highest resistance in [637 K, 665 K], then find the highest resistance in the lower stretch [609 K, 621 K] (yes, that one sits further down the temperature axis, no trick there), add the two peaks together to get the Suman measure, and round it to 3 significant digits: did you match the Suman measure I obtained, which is 54.1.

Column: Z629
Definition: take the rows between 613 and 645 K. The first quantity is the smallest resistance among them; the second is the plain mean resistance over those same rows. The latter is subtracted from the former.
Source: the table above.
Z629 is -3.2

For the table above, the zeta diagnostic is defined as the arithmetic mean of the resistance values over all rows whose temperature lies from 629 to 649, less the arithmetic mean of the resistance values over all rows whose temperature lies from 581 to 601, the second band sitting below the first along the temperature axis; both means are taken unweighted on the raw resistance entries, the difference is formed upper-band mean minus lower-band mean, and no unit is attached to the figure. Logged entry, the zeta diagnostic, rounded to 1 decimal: 2.3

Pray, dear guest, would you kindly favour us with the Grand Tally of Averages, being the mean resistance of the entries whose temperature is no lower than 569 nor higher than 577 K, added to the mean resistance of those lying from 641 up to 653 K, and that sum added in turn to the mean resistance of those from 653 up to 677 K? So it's 77.3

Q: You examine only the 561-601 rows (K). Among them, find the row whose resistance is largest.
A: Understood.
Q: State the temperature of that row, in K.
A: 563.0 K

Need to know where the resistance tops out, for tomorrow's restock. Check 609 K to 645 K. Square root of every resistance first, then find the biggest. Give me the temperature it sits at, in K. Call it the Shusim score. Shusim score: 639.0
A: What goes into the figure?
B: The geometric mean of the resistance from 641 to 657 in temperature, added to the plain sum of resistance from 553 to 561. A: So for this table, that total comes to 80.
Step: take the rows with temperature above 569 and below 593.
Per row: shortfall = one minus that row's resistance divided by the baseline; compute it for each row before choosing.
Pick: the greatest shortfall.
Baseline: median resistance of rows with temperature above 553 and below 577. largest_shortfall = 0.13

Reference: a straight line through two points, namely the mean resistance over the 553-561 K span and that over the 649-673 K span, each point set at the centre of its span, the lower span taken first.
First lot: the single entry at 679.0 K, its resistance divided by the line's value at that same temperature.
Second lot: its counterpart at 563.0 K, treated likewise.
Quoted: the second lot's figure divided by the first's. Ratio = 0.97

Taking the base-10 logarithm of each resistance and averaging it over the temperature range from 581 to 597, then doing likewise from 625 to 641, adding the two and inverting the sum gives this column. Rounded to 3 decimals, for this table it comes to 0.357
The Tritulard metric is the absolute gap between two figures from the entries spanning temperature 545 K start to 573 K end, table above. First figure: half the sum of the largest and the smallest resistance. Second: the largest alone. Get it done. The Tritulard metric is 1.60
